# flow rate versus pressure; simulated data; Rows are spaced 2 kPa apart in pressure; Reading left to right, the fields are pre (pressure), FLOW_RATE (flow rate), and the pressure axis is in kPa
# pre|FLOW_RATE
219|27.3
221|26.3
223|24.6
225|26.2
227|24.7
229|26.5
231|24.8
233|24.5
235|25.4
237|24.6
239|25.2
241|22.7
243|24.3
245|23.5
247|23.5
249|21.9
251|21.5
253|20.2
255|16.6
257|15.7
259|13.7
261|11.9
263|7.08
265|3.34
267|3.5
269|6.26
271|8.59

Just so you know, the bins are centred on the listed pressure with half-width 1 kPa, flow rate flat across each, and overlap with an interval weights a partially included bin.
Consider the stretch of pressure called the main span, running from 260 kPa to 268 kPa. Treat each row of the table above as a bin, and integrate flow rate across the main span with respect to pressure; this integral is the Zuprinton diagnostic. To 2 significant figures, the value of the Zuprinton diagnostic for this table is 52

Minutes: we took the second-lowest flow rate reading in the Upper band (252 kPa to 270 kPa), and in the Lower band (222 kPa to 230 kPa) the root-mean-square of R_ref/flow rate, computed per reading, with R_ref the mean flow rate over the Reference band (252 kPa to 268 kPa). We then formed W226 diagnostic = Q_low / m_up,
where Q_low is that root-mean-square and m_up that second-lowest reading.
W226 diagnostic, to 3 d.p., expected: 0.129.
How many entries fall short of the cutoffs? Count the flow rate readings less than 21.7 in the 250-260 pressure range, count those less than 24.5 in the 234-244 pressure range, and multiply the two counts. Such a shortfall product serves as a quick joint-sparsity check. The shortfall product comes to 10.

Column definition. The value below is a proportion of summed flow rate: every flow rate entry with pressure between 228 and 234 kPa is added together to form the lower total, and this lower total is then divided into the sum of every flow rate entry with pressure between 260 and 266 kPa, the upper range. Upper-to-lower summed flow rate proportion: 0.29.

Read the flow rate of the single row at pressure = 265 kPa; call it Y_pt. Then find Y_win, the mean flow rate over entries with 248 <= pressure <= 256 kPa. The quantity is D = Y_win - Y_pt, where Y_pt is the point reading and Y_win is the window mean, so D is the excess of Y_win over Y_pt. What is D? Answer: 17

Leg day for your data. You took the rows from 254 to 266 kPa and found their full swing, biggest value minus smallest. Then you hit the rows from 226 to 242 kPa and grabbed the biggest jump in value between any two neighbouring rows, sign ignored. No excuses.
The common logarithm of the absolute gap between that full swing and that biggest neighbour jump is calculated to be 1.0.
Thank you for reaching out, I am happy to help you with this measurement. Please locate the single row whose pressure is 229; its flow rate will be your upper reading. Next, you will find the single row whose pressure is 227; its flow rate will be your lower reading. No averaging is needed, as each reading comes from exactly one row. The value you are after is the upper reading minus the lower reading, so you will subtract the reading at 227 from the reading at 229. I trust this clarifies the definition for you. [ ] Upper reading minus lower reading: 1.8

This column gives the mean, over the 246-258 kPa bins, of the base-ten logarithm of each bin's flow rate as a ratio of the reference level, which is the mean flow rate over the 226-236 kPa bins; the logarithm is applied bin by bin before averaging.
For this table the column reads -0.11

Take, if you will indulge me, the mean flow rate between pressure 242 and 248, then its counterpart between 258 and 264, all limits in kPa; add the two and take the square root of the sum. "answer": 5.9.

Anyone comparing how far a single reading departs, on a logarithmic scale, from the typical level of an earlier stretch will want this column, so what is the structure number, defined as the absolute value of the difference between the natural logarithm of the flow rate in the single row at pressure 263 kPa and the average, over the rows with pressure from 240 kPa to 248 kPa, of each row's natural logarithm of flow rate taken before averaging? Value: 1.2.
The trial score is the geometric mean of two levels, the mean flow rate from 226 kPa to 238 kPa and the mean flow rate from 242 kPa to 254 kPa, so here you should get 24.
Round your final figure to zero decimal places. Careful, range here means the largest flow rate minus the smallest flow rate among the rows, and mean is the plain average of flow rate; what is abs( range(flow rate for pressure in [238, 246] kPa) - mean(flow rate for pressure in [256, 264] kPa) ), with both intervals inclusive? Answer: 10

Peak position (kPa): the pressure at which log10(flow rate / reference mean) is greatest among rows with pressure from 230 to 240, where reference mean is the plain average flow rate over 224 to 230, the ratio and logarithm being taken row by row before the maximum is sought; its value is 235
